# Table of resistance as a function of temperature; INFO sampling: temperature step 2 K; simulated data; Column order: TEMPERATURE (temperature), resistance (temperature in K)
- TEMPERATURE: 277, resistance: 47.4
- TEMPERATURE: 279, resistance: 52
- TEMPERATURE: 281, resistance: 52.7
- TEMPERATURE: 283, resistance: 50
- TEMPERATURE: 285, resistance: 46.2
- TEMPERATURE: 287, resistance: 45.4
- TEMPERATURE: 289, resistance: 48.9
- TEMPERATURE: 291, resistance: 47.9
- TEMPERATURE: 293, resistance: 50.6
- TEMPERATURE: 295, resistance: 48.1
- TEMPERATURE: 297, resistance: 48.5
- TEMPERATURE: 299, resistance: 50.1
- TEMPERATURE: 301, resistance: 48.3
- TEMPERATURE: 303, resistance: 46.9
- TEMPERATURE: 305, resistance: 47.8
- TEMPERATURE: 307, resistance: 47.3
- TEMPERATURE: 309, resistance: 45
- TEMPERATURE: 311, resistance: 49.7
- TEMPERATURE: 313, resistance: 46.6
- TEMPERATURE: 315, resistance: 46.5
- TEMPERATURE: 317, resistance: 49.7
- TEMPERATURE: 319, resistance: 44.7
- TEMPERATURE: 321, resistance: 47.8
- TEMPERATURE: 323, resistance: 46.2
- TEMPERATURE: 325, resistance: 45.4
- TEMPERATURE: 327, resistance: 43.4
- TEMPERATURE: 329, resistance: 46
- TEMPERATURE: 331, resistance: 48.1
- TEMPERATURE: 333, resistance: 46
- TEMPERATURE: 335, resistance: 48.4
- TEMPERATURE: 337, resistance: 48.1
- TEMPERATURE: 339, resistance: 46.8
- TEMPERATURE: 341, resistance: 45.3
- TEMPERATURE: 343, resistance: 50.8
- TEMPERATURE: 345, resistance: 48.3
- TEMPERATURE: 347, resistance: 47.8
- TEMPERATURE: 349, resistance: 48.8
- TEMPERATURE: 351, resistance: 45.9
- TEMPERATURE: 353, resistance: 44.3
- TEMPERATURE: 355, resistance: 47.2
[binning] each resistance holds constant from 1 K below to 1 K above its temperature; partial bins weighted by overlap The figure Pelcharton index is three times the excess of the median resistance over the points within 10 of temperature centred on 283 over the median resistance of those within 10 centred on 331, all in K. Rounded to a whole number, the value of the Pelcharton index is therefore 12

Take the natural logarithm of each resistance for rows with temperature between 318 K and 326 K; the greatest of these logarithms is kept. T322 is 3.87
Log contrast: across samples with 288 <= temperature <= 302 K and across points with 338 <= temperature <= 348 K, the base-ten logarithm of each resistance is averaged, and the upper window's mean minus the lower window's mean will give -0.0102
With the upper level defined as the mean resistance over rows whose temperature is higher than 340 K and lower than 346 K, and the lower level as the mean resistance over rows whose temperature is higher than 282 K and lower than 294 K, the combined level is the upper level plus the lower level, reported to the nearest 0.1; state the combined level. 96.3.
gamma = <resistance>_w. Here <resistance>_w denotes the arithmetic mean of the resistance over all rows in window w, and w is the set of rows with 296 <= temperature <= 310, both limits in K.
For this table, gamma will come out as 47.7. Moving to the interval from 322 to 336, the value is 46.2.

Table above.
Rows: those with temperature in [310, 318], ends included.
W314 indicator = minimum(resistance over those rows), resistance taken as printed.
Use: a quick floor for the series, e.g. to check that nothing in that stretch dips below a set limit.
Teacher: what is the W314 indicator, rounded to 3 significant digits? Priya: 46.5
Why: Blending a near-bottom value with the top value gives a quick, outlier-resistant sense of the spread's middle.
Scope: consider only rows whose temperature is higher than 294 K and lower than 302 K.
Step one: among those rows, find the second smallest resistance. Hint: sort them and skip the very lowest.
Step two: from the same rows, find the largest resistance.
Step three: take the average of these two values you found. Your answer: 49.2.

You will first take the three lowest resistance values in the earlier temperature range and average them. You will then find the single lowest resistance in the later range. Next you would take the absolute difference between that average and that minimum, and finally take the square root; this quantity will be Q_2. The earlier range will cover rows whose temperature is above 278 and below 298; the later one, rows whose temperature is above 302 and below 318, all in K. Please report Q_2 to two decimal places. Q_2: 1.22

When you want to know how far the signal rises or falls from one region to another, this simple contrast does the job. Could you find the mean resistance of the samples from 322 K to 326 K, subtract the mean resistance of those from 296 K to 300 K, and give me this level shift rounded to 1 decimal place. -3.5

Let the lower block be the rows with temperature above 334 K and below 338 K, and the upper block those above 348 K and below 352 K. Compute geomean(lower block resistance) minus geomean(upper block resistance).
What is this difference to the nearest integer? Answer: 1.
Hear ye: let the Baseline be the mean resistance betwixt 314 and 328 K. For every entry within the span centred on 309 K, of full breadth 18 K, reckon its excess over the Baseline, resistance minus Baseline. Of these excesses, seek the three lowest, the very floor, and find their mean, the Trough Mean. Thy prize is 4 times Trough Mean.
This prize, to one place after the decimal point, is -0.8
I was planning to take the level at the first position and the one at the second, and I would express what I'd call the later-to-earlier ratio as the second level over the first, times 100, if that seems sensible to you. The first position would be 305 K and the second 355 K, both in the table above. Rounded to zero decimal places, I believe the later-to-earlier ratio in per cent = 99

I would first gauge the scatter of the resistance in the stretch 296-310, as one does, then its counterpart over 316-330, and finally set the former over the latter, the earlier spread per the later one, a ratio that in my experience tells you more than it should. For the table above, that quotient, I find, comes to 0.76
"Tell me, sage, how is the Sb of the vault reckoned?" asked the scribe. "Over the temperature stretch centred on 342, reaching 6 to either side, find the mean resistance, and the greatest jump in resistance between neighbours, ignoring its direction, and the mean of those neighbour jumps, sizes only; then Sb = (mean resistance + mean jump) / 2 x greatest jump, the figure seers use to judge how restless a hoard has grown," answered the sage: 138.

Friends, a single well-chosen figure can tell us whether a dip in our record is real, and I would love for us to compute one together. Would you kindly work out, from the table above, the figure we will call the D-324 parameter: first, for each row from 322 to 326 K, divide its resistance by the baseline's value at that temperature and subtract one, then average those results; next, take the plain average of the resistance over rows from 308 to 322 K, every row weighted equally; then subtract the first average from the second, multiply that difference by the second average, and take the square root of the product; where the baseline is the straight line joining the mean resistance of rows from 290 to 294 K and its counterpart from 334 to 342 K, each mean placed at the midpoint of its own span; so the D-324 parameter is 47.2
